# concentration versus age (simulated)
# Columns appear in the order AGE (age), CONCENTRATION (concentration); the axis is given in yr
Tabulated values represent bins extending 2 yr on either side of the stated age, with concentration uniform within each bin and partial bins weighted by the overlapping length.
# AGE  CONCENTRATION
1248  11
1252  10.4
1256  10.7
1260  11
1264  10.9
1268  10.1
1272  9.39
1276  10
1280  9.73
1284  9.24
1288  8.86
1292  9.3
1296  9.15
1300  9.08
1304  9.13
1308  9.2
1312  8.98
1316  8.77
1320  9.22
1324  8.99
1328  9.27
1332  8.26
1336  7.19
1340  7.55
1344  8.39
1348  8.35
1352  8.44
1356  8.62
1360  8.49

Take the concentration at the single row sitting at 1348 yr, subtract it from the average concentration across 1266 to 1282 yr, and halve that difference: 0.73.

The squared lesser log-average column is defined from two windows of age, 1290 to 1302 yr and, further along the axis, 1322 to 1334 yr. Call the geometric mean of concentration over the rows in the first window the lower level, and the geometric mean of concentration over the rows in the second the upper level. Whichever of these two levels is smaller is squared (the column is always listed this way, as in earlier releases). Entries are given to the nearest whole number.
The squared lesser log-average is 78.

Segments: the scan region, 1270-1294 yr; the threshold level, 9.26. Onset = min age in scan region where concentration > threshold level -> 1272 yr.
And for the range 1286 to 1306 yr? 1292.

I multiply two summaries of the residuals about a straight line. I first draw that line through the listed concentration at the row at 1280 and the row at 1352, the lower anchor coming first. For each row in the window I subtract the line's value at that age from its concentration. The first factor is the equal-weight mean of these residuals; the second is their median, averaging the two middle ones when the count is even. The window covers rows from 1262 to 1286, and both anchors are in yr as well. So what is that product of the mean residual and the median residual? 0.00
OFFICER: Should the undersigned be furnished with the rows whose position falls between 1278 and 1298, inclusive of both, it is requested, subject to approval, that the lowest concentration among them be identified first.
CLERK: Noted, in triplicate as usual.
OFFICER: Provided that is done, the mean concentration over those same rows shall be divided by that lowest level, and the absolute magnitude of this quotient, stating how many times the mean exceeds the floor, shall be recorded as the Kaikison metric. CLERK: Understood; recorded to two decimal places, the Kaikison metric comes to 1.04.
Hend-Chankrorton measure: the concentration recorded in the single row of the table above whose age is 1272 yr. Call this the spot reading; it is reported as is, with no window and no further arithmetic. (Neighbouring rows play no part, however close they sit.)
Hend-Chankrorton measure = 9.39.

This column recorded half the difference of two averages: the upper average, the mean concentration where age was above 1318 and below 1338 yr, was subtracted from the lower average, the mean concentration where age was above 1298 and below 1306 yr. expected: 0.26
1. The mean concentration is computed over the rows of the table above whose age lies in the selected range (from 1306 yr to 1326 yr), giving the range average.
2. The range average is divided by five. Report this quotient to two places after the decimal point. 1.81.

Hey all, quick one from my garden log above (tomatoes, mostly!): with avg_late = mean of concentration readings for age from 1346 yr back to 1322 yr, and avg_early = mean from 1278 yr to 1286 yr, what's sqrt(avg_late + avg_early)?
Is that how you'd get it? 4.21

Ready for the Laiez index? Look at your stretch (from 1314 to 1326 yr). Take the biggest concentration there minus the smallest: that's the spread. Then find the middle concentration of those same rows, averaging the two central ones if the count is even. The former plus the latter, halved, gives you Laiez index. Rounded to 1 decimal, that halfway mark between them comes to 4.7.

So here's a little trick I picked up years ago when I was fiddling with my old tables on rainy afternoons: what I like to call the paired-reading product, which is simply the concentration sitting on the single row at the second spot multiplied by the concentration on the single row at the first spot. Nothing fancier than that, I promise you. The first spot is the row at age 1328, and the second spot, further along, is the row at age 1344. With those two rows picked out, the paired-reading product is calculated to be 78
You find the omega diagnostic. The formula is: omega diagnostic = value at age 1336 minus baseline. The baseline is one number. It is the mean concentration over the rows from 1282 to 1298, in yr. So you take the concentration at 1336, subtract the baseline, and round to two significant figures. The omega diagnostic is -1.9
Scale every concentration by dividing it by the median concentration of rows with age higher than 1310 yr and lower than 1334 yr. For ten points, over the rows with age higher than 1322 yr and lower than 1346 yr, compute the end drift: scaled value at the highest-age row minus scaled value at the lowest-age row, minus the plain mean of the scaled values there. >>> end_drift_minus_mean -0.99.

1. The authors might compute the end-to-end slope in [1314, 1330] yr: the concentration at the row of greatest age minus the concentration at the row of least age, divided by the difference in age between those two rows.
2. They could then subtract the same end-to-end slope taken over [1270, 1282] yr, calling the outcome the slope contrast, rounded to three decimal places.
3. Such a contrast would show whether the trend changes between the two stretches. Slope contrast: -0.001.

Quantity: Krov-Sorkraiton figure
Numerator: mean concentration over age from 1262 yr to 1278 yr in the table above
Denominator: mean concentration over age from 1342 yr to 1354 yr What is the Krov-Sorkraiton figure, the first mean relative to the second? 1.203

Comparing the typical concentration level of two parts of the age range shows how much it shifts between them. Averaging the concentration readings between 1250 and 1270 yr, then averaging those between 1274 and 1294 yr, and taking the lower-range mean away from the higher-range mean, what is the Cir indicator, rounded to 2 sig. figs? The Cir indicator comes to -1.2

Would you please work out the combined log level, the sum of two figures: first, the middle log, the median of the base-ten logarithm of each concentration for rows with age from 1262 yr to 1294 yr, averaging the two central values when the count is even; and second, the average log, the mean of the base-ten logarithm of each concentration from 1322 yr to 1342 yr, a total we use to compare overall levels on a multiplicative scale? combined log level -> 1.89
